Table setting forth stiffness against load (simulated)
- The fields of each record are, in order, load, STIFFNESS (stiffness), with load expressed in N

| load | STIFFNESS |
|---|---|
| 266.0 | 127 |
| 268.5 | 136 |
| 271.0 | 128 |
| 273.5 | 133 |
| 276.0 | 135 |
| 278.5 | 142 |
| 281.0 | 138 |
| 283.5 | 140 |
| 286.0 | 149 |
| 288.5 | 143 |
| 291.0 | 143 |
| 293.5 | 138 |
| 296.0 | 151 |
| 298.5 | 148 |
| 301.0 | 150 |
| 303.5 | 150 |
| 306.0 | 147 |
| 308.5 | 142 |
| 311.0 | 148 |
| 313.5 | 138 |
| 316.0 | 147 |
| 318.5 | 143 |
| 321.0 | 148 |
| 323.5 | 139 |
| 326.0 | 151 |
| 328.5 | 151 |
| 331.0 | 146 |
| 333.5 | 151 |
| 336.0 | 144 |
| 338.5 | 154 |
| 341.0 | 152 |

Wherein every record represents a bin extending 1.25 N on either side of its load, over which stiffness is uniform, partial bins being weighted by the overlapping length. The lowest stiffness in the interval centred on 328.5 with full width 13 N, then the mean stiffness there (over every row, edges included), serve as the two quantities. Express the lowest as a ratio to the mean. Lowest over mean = 0.942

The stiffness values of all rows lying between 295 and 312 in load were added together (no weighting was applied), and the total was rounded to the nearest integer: 1036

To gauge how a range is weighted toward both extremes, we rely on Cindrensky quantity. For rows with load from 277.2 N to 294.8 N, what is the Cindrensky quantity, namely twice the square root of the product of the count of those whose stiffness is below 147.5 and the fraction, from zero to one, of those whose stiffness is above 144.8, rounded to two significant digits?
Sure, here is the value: 1.9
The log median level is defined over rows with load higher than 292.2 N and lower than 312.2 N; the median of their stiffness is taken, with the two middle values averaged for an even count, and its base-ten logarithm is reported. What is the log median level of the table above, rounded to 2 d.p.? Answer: 2.17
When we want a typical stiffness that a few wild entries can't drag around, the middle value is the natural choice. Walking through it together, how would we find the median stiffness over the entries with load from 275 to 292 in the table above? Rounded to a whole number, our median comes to 142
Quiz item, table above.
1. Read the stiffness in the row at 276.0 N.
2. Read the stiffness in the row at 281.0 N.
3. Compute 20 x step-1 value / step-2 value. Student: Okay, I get 19.6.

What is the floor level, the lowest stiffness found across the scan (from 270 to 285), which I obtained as 128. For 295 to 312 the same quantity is 142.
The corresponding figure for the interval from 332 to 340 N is 144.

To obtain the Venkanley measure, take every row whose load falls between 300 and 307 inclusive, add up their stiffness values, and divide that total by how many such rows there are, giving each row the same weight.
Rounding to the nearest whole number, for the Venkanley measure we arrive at 149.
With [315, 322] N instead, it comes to 146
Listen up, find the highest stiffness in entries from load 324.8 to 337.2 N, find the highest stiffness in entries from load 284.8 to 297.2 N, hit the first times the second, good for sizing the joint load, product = 22801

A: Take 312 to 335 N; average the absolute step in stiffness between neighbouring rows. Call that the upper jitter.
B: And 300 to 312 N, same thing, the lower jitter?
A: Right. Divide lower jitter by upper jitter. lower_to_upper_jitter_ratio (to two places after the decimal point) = 0.57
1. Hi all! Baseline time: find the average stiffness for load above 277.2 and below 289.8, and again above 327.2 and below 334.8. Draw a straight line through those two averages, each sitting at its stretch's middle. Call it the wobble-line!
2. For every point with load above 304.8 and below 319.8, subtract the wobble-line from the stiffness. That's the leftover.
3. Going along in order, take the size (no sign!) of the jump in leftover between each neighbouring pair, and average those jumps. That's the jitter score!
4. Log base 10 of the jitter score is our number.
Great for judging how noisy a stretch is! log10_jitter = 0.84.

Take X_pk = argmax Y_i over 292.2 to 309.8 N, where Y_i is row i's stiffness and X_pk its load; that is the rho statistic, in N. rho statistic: 296.0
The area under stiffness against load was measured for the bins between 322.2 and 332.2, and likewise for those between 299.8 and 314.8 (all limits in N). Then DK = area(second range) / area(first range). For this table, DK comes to 1.5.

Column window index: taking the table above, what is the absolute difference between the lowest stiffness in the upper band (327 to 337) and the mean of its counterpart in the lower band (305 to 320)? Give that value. 0.2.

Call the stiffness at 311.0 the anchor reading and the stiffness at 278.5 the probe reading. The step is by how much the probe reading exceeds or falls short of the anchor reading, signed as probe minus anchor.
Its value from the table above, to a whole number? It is -6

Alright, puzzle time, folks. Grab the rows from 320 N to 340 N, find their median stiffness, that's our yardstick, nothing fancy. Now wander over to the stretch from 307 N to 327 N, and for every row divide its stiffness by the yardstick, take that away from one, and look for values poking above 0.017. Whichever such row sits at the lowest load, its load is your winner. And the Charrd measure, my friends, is 308.5 N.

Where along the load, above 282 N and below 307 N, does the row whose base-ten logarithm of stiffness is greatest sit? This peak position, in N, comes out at 296.0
